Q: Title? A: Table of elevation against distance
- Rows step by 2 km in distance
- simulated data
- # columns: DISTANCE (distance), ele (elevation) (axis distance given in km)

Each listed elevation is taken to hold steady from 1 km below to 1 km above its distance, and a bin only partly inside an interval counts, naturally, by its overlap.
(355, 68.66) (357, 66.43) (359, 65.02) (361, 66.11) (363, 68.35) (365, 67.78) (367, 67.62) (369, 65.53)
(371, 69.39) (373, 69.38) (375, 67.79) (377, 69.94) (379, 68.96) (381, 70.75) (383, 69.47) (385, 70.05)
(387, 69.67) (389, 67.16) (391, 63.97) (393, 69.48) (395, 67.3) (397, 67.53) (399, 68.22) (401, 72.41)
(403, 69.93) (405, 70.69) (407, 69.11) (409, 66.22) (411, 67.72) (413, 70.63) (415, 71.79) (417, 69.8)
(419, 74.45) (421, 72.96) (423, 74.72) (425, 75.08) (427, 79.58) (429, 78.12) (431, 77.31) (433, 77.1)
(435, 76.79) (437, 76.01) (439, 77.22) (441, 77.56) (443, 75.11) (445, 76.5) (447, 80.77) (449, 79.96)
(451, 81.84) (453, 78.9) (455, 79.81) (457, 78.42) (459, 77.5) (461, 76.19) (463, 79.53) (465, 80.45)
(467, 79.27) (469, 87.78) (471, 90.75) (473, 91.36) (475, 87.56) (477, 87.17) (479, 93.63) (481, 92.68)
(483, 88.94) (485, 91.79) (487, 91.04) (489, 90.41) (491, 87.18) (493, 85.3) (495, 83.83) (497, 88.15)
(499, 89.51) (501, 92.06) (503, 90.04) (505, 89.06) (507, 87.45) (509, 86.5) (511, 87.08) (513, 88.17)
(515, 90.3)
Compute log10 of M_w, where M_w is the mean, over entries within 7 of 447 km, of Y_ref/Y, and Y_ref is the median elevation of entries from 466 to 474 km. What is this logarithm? 0.055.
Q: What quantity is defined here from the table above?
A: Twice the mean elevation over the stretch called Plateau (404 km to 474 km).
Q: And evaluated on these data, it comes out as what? 154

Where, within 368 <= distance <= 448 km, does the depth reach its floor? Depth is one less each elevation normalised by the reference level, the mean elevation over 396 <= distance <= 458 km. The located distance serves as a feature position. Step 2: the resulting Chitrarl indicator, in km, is 447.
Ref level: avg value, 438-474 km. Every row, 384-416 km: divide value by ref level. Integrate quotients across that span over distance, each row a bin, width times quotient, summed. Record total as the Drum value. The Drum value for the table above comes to 27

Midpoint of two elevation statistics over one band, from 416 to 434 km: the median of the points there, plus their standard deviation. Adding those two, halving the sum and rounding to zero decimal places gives 39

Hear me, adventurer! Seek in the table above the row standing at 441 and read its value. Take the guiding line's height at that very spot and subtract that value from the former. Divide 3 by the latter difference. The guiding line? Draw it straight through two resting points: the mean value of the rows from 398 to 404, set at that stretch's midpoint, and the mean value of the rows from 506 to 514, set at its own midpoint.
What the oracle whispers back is -3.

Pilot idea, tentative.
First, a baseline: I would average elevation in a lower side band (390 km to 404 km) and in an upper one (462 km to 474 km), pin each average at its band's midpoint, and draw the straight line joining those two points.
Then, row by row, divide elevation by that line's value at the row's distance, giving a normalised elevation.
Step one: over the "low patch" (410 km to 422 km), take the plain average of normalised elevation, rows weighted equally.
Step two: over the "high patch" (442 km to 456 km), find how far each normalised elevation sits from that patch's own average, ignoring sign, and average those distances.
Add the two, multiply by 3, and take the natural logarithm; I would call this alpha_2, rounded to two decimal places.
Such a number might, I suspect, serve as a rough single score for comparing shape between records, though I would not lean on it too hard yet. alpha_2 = 1.10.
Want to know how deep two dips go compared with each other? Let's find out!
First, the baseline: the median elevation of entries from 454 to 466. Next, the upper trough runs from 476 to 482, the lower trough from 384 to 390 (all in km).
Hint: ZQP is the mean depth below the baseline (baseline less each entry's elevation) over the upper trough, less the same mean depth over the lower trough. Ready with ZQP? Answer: -22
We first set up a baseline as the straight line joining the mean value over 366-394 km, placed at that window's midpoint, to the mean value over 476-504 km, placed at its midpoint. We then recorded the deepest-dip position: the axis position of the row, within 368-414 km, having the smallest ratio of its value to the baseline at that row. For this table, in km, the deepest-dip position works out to 409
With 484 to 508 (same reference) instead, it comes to 495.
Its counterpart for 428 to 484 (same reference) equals 461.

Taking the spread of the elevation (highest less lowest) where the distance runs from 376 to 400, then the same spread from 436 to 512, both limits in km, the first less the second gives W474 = -12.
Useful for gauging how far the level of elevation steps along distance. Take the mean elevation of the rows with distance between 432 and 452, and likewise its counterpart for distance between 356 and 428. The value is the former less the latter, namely 8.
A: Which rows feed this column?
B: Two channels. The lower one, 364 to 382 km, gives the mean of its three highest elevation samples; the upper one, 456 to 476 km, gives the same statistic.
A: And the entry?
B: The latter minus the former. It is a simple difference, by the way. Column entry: 20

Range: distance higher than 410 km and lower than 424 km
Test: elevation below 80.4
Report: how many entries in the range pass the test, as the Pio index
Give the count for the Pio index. 7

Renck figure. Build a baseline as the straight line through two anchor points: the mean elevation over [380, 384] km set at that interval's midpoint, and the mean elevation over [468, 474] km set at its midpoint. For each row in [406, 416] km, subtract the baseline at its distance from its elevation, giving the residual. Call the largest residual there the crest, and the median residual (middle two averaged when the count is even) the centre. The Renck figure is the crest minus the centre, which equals 0.9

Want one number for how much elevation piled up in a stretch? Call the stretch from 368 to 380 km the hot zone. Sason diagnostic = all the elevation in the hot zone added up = 411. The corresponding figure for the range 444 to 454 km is 398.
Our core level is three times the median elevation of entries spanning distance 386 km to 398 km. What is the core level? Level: 202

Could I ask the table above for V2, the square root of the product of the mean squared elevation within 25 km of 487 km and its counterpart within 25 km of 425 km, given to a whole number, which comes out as 6549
